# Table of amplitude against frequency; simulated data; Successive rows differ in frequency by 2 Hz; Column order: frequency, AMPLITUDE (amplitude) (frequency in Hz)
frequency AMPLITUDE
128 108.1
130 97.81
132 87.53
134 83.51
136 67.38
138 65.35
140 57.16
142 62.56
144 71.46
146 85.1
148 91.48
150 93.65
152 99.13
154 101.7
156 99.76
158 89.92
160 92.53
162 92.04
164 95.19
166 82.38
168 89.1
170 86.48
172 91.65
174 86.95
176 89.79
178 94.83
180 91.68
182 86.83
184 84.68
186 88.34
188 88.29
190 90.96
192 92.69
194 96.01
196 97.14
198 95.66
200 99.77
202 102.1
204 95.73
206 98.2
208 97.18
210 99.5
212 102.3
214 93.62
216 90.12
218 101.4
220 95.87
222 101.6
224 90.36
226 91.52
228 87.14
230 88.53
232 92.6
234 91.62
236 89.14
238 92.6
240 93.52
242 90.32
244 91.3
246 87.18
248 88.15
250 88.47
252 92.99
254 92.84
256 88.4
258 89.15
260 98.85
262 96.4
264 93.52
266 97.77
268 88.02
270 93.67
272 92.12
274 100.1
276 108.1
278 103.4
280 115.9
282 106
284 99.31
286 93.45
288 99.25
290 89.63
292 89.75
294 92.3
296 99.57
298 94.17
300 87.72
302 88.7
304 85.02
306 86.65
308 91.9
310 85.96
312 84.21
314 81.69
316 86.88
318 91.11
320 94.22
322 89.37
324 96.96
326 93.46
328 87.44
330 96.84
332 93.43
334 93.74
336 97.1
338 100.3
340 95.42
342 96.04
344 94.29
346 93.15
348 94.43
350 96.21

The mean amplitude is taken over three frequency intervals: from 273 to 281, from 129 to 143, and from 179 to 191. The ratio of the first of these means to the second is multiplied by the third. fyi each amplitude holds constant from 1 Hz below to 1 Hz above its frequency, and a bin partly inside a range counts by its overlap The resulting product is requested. 127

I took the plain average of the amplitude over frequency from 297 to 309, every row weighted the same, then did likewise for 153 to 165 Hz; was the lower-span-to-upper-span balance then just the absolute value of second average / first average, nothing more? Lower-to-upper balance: 1.07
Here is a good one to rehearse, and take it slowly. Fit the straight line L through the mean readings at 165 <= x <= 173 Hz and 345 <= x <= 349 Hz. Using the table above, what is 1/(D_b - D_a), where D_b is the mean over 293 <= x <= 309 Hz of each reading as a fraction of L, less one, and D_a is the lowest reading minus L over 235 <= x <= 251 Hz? 0.34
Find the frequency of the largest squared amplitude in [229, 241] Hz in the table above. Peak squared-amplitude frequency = 240 Hz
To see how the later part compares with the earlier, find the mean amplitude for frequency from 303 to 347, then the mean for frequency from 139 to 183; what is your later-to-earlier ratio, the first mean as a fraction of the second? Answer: 1.04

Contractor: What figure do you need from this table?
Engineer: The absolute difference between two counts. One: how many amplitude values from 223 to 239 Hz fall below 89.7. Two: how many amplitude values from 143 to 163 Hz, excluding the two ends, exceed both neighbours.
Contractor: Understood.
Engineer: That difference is 1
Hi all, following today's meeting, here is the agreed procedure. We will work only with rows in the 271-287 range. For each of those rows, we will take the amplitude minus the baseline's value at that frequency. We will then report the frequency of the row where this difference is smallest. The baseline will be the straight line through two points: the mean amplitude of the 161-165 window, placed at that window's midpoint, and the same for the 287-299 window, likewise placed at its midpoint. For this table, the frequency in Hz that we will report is 272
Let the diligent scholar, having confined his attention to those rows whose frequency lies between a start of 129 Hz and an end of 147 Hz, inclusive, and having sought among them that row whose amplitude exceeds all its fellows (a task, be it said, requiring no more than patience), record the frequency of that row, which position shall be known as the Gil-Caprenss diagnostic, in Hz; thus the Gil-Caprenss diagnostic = 130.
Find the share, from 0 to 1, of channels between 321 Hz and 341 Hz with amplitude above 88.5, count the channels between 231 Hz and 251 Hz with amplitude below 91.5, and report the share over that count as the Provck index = 0.15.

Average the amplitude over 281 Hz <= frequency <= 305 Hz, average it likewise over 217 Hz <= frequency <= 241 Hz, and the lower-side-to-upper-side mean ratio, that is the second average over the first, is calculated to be 0.99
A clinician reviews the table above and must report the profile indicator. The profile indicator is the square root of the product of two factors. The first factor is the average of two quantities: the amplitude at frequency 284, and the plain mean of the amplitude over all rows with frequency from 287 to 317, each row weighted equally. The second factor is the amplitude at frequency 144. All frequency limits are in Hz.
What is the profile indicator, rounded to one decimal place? 82.1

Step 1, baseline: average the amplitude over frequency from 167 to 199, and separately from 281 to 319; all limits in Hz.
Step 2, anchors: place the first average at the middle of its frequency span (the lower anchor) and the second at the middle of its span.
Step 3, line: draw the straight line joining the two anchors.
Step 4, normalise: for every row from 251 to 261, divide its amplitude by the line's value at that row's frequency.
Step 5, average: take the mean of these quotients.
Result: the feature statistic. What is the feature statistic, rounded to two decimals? 1.02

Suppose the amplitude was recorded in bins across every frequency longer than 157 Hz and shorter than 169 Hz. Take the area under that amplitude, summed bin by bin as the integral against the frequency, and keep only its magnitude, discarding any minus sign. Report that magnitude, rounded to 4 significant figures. 1082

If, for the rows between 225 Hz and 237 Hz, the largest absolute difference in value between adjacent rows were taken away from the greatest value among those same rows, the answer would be 88.2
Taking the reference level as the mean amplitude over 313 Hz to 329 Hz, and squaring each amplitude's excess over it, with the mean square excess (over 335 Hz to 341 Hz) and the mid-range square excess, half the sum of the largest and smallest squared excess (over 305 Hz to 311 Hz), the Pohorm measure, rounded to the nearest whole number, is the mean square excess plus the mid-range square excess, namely 70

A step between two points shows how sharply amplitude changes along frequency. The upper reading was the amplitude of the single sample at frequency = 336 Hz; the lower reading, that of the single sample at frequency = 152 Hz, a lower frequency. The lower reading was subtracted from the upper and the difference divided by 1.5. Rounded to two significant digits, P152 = -1.4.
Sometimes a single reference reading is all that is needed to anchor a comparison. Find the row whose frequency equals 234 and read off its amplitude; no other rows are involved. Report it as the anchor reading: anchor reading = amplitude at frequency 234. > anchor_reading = 91.62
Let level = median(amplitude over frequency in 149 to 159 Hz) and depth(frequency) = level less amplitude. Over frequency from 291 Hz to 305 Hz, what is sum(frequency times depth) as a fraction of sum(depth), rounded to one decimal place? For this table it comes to 299.2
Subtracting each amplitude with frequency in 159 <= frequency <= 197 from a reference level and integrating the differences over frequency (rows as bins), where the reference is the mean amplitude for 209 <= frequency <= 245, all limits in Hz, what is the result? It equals 118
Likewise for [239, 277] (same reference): 11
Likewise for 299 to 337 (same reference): 128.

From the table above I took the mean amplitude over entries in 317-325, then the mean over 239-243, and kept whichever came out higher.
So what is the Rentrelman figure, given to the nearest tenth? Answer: 92.9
